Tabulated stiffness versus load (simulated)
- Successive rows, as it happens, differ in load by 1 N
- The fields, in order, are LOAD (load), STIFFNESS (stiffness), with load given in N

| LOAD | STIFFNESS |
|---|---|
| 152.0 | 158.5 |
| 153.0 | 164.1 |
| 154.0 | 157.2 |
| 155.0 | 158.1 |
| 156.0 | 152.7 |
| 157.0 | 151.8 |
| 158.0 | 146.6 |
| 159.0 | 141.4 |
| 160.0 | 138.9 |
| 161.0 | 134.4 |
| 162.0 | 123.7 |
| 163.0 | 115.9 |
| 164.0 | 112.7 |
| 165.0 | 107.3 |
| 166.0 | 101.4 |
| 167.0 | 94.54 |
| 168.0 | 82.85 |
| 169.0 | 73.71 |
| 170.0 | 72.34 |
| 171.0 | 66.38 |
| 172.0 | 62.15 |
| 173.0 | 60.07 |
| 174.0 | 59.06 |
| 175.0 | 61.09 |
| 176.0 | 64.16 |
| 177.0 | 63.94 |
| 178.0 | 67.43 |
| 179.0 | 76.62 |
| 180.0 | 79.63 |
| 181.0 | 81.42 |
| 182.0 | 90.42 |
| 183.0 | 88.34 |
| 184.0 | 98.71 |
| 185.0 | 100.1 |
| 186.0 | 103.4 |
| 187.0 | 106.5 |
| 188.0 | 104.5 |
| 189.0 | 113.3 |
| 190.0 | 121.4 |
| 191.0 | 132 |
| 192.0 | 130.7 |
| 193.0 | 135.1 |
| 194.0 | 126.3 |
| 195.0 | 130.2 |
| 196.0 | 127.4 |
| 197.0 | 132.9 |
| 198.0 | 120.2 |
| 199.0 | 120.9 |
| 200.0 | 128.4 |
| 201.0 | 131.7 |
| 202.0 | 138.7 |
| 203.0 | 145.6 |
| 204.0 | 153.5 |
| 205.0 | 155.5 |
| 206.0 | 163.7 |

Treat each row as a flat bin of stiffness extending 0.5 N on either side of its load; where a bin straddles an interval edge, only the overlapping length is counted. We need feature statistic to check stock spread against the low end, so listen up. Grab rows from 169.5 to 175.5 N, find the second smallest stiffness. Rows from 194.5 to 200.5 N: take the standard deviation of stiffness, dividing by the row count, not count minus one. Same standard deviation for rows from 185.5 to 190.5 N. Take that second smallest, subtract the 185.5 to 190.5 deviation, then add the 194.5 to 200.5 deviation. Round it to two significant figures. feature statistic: 58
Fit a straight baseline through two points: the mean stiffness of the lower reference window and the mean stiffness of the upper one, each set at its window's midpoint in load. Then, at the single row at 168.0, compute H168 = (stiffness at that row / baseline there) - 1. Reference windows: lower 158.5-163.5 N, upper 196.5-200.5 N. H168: -0.36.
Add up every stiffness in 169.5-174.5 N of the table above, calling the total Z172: 320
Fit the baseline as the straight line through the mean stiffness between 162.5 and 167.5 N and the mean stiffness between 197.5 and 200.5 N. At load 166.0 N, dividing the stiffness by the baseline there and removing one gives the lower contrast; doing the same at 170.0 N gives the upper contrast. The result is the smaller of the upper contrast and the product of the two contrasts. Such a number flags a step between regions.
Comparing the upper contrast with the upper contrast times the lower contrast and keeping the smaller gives -0.34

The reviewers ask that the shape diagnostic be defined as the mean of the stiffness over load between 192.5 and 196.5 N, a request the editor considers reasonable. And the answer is 130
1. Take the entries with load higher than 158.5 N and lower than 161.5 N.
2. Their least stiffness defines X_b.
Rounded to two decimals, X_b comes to 134.40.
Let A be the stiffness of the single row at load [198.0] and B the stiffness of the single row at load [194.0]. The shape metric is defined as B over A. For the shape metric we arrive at 1.05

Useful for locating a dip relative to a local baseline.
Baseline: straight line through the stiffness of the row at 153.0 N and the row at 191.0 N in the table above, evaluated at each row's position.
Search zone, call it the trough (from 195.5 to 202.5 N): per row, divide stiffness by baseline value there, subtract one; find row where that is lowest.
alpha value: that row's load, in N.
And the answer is 198.0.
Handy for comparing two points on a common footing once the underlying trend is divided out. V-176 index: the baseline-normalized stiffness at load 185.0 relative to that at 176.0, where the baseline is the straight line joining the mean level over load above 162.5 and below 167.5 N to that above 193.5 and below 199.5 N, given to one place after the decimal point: 1.5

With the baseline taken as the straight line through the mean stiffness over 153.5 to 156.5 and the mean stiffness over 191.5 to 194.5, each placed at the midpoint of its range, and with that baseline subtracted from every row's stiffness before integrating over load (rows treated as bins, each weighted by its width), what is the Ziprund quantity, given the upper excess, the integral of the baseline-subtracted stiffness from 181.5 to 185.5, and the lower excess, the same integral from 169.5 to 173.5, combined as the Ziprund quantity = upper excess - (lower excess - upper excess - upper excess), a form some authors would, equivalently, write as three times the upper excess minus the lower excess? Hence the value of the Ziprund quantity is -192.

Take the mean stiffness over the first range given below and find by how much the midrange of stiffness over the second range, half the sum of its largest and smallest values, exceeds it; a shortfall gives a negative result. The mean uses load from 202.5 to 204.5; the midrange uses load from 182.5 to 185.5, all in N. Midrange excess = -55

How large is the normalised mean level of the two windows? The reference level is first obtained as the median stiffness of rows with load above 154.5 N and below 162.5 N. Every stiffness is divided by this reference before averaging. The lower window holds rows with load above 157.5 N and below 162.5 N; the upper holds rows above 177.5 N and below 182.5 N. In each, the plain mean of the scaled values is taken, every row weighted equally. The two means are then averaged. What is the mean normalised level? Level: 0.75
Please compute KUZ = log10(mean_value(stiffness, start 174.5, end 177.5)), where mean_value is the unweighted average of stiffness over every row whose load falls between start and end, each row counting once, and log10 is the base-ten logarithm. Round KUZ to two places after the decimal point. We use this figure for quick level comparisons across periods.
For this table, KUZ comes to 1.80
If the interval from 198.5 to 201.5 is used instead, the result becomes 2.10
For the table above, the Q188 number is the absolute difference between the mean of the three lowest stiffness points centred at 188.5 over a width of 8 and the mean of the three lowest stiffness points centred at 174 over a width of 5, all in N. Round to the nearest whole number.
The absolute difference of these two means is 43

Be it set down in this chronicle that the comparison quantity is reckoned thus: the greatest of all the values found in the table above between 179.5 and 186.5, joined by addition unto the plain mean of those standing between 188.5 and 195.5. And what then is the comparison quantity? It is 230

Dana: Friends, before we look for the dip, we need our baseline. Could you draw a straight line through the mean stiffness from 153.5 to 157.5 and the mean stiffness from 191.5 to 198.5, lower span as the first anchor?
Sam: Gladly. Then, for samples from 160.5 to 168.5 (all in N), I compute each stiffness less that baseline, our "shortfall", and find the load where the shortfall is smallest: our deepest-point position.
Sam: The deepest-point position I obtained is 168.0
